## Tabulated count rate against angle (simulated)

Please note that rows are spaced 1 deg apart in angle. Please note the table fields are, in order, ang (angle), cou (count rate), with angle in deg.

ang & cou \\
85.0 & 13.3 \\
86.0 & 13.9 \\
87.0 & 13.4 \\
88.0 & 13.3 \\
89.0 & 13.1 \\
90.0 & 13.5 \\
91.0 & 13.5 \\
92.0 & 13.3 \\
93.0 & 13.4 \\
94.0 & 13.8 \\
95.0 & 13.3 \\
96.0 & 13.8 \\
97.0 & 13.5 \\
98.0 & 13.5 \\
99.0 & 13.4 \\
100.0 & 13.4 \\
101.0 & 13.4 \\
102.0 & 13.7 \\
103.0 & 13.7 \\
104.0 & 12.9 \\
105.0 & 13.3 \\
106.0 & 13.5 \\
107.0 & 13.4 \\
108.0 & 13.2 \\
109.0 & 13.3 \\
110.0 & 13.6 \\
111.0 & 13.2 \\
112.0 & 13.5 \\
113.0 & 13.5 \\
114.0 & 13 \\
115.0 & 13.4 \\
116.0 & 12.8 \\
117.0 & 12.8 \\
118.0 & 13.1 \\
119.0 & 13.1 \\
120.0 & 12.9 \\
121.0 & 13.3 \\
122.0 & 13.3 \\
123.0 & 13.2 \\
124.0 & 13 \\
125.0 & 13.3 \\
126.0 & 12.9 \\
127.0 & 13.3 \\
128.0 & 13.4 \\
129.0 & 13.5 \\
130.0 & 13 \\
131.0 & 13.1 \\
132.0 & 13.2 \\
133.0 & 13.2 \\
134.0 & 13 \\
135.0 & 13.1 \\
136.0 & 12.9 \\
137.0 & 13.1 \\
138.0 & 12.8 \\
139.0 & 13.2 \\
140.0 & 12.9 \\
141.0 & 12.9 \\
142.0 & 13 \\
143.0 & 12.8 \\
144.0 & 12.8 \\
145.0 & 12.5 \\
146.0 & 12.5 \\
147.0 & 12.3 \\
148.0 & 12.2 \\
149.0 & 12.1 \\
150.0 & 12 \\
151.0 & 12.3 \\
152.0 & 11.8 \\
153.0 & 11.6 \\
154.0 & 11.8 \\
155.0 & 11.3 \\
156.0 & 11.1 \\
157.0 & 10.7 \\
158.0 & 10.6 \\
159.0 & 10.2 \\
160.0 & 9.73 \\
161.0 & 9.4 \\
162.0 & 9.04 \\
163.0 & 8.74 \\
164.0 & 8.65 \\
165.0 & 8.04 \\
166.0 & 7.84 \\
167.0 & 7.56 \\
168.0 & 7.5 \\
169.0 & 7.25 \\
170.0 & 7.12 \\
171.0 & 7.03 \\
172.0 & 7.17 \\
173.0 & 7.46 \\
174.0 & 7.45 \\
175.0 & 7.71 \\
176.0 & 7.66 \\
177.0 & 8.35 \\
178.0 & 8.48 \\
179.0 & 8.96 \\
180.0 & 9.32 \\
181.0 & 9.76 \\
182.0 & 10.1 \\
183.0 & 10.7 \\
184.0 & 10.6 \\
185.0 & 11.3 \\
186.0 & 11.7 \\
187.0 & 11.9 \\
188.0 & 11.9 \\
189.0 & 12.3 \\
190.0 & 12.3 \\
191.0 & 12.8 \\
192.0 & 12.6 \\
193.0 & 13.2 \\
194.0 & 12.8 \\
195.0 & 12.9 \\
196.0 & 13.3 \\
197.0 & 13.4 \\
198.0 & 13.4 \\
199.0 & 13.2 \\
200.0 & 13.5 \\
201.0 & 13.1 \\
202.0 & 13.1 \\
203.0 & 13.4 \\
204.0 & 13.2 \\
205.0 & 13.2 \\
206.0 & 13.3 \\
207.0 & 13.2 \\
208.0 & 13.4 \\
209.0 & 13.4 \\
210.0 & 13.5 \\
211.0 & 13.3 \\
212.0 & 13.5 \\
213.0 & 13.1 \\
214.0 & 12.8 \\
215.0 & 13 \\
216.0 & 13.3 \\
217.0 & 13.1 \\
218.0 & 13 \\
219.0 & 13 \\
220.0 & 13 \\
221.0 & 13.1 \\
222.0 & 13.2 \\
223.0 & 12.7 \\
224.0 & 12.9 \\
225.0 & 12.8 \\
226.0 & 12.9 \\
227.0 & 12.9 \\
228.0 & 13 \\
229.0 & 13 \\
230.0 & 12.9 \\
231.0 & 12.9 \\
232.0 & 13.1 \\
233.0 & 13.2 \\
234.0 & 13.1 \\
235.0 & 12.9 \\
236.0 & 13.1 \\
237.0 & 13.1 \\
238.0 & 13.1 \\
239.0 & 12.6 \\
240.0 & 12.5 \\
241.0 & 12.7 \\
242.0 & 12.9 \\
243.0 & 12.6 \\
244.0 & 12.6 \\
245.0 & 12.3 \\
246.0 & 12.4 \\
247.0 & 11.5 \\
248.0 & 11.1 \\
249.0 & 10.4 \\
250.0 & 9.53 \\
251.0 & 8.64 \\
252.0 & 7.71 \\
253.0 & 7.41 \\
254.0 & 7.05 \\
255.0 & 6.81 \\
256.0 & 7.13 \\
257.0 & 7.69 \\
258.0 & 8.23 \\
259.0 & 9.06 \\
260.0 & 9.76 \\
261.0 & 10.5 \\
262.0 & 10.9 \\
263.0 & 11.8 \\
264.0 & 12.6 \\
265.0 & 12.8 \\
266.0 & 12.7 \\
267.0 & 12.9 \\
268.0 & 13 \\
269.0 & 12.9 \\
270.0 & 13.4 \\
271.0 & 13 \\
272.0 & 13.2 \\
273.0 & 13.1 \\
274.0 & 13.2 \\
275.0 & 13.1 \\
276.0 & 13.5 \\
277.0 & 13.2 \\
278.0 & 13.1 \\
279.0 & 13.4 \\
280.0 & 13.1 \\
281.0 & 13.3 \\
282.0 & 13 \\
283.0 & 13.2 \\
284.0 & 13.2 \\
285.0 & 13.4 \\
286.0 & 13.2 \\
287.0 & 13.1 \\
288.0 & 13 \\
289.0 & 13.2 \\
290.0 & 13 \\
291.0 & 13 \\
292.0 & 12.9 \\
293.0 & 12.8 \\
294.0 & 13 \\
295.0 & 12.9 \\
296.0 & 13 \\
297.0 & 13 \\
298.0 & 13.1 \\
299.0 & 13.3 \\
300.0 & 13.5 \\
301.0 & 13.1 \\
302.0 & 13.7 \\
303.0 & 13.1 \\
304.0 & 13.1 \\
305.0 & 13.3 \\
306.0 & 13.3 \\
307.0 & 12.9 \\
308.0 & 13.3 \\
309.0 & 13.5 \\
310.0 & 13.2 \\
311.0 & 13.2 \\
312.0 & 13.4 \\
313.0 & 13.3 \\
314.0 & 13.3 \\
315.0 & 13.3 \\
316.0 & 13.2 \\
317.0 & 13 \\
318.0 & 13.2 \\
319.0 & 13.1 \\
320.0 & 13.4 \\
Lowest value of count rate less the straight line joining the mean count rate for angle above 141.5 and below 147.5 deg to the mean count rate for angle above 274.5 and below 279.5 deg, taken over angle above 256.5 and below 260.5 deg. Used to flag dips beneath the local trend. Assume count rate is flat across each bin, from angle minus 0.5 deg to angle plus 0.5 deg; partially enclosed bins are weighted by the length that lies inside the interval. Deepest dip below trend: -5.5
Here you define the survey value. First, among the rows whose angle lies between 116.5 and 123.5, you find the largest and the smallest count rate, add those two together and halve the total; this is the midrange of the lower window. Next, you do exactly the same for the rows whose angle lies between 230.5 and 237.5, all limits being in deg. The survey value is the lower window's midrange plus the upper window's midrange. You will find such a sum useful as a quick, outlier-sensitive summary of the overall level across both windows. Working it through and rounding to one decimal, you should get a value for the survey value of 26.1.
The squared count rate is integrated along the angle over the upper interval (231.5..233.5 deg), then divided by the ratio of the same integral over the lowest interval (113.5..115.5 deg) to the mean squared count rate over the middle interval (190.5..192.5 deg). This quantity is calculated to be 160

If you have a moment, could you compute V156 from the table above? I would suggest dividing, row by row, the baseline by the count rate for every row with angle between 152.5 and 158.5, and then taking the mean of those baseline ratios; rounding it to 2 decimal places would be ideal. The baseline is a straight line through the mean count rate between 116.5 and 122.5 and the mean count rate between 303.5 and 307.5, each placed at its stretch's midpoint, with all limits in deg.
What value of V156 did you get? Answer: 1.17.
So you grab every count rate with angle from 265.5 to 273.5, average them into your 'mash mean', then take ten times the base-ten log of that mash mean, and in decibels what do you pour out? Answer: 11.1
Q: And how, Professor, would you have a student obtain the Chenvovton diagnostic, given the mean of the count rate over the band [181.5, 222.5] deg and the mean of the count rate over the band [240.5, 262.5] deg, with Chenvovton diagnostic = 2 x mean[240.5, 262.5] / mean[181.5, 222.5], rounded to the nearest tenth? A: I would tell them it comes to 1.6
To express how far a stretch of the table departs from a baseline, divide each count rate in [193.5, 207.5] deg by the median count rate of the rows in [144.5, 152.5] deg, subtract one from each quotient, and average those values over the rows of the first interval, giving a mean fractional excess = 0.079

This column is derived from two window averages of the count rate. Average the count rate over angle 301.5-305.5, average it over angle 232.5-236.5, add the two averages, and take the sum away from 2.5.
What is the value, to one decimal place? -23.9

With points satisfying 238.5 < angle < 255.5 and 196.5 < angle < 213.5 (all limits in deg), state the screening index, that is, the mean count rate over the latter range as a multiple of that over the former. 1.25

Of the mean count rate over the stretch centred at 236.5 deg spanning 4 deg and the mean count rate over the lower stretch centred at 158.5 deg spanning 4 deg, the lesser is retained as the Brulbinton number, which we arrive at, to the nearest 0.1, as 10.3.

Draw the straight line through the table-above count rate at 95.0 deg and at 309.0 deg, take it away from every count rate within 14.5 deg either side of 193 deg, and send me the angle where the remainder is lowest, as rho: 179.0 deg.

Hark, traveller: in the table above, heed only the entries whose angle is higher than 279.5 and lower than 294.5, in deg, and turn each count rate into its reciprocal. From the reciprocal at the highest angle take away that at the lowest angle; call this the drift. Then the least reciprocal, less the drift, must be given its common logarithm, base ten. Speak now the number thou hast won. -1.13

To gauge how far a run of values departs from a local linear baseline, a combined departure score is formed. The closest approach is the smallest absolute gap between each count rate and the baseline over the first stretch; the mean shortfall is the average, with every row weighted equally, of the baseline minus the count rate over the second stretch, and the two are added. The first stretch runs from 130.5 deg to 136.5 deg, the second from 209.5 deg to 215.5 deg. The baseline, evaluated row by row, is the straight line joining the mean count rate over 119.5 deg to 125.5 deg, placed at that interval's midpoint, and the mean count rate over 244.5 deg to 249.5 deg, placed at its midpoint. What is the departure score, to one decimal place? -1.2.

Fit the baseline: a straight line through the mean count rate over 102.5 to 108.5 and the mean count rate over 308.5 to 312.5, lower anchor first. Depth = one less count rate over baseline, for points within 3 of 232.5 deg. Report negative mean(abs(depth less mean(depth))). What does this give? -0.0088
